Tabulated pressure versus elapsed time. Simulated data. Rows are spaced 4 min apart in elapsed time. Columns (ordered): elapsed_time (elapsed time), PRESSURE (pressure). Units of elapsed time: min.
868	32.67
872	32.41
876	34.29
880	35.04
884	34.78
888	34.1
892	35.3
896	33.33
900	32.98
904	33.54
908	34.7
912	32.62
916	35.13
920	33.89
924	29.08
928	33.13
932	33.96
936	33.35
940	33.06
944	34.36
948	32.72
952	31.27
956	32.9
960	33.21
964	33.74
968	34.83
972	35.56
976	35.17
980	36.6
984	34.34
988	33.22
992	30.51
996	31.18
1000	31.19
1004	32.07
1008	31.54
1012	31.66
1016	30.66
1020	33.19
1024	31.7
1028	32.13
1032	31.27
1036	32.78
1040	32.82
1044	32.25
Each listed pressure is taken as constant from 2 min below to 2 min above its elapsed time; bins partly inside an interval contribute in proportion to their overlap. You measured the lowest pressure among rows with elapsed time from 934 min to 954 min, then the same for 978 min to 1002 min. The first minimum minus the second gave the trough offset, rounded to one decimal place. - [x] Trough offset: 0.8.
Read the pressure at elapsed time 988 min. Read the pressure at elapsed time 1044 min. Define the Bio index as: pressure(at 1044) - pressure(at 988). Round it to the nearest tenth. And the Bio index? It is -1.0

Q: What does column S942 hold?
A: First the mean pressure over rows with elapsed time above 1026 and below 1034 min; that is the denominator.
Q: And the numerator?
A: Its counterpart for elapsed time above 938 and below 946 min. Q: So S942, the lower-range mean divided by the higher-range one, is 1.06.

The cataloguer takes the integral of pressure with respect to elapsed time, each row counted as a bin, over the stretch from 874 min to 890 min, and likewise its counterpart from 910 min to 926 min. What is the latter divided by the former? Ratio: 0.95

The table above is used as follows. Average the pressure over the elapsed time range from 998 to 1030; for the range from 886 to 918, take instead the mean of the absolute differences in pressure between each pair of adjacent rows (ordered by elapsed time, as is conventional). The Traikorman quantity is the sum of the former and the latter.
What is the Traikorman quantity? 33.2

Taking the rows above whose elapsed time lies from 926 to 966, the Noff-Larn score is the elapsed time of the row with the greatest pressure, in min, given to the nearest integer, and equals 944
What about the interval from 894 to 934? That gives 916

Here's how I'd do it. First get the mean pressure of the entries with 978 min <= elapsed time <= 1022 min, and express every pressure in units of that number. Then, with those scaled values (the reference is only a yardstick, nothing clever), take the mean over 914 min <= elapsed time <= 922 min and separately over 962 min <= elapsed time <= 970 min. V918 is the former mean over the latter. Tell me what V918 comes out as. 1.01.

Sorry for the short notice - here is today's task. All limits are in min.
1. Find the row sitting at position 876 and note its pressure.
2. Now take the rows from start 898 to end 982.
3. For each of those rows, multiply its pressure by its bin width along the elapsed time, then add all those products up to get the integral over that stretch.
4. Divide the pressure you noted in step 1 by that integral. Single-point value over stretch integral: 0.0121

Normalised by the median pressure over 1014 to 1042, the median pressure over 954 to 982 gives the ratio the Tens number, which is 1.08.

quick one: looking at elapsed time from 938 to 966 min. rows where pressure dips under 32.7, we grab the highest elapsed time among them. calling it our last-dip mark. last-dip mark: 952 min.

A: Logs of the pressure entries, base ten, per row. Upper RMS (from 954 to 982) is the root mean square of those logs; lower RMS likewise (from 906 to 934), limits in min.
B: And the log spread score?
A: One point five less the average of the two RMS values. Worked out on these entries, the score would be -0.030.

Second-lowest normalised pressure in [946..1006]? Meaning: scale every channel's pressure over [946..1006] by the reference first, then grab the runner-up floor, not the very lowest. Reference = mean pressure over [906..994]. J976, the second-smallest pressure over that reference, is 0.930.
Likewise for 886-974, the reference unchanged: 0.933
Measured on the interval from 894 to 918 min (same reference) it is 0.984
